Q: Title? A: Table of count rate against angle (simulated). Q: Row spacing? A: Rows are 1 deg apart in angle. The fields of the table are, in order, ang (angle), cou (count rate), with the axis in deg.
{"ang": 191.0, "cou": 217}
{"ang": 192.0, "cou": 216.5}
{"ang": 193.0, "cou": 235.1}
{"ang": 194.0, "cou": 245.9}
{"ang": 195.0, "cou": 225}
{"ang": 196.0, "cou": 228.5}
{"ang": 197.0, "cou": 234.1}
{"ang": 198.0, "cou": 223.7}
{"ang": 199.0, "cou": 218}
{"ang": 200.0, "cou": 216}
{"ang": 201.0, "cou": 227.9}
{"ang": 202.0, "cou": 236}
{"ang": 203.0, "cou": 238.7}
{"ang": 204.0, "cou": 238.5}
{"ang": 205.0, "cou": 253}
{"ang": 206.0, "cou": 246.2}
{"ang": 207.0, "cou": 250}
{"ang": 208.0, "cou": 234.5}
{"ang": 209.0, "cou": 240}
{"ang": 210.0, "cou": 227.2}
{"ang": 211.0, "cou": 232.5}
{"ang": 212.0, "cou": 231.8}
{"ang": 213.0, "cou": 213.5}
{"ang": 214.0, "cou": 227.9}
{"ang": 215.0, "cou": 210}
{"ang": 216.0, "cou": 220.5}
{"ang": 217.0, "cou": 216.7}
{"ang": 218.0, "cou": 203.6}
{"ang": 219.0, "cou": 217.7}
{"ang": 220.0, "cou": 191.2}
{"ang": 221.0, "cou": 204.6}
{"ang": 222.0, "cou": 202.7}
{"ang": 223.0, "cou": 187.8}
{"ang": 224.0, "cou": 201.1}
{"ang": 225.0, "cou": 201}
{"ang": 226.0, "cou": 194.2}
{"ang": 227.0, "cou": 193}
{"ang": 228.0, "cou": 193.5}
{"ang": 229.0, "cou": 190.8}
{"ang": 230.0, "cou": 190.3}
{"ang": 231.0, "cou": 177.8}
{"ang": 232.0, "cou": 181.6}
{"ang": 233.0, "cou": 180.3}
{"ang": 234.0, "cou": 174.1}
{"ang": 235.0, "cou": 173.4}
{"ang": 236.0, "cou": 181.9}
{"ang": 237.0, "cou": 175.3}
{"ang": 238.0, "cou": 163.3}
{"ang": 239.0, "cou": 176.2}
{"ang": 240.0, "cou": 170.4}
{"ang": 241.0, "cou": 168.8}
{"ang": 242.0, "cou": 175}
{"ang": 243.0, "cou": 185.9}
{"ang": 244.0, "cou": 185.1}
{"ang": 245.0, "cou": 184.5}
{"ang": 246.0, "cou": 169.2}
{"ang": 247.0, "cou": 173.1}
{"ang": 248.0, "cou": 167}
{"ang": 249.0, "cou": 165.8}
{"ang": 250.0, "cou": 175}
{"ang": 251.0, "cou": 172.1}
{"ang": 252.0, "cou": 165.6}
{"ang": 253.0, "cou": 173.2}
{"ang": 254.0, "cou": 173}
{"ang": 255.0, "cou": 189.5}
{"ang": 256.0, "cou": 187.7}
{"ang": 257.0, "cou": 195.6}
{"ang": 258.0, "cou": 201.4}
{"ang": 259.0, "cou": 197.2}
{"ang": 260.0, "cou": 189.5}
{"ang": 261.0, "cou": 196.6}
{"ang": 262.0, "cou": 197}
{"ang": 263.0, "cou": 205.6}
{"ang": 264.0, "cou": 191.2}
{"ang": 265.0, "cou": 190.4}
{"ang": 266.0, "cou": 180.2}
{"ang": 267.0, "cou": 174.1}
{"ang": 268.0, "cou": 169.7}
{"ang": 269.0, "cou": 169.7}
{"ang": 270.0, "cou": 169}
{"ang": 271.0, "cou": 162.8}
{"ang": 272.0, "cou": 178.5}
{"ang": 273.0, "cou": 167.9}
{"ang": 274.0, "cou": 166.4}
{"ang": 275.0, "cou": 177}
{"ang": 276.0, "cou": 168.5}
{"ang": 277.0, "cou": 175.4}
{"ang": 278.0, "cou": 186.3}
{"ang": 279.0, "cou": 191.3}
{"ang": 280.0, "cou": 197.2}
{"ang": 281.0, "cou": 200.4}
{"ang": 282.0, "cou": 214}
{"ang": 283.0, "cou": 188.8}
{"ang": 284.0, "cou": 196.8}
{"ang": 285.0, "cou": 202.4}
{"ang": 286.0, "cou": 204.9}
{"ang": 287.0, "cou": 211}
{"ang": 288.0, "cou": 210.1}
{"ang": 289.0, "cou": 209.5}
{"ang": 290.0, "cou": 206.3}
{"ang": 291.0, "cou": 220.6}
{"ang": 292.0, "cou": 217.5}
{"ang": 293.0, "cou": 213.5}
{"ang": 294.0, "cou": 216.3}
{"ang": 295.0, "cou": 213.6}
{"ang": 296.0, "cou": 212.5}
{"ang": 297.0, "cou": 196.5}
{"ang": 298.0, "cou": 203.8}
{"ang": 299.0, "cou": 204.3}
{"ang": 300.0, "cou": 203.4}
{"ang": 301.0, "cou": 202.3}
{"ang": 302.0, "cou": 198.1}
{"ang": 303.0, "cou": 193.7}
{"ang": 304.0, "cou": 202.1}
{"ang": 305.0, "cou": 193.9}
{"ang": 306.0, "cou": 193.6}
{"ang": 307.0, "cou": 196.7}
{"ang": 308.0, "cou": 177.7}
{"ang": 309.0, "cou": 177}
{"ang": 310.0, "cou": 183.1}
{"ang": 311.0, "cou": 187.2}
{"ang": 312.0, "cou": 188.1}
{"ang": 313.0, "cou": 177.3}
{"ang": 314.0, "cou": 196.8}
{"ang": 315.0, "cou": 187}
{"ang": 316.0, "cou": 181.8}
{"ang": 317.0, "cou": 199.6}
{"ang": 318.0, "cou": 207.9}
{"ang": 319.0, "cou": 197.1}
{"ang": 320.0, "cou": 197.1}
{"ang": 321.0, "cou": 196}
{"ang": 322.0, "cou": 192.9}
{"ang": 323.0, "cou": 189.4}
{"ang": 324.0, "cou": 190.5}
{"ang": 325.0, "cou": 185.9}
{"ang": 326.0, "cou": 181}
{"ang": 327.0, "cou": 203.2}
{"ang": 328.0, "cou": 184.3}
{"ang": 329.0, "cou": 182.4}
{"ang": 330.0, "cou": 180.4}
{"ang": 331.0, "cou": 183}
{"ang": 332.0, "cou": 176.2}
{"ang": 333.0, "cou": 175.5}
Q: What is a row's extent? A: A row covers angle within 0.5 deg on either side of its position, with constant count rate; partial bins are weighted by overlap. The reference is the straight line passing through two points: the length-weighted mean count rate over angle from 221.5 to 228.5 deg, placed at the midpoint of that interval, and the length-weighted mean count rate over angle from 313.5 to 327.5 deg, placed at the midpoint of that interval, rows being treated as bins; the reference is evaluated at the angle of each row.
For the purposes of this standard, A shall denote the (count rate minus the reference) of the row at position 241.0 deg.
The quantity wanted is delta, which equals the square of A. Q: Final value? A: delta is 724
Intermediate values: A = -27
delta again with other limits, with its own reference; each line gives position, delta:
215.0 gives 183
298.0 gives 96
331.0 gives 100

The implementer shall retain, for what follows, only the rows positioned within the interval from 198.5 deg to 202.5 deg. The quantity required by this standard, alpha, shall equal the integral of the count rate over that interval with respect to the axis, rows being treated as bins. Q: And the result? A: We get 898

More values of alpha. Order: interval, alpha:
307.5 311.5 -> 725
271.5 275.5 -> 690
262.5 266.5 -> 767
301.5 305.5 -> 788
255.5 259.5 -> 782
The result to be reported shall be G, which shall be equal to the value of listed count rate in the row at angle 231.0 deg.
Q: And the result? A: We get 177.8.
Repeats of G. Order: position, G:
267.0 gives 174.1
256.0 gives 187.7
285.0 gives 202.4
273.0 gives 167.9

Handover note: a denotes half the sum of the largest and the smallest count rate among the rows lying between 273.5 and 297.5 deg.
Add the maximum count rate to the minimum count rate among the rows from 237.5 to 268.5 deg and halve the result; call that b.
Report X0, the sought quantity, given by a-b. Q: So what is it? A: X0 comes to 9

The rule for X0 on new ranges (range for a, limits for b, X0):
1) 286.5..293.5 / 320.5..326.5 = 25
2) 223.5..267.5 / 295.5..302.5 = -20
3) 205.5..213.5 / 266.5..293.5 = 40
